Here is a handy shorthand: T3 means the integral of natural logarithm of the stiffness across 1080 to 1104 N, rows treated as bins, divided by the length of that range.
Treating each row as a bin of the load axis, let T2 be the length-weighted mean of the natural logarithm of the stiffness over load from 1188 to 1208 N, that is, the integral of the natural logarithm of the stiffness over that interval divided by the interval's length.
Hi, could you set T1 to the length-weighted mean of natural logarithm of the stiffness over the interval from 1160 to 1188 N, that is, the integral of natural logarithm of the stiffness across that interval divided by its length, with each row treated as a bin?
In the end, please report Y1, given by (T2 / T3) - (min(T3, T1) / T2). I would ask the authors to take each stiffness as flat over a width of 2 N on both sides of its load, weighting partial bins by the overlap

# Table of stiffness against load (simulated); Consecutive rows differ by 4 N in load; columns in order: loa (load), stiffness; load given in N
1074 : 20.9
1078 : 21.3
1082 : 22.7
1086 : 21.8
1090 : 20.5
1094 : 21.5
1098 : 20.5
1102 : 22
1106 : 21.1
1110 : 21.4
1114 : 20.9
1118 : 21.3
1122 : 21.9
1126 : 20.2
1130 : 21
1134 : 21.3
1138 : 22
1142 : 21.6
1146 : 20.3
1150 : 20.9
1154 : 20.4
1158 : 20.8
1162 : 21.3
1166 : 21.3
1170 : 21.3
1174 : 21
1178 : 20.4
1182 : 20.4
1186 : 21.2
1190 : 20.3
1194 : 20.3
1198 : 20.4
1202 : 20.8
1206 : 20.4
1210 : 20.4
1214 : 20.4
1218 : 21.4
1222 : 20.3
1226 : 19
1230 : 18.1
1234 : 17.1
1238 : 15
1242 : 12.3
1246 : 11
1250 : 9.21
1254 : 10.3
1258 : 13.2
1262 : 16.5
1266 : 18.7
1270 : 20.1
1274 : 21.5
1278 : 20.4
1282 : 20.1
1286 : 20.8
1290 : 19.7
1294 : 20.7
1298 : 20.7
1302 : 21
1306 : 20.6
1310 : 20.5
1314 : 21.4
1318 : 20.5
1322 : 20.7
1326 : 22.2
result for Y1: -0.02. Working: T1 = 3.04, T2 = 3.017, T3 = 3.07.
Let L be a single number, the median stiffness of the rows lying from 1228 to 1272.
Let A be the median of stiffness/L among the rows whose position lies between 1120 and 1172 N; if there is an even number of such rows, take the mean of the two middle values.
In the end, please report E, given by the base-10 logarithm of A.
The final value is 0.152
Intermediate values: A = 1.42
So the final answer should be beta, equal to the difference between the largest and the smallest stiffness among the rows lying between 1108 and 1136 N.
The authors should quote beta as 1.7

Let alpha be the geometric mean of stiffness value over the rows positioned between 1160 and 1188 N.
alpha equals 21.0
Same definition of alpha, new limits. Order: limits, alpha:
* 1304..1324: 20.7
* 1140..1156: 20.8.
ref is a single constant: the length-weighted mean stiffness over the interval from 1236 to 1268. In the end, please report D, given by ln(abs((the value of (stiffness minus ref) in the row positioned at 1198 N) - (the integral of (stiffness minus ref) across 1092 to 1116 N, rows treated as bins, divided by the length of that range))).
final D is -0.2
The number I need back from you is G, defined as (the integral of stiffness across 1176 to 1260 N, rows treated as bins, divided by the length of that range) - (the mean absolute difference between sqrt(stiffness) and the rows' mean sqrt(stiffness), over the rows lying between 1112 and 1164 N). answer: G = 17.7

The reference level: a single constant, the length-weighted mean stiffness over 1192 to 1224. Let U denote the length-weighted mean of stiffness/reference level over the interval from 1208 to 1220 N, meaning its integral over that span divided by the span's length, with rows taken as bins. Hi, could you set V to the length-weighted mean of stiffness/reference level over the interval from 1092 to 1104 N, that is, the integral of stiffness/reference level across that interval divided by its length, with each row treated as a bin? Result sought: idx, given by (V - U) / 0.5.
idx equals 0.06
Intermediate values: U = 1.01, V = 1.04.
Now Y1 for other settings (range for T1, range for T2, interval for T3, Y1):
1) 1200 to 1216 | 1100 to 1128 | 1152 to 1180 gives 0.02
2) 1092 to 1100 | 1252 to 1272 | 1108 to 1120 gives -0.22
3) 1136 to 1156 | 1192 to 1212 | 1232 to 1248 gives 0.29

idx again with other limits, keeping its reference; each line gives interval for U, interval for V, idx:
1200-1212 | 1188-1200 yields -0.02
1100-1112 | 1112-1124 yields -0.01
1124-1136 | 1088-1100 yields 0.00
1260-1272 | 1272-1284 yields 0.22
